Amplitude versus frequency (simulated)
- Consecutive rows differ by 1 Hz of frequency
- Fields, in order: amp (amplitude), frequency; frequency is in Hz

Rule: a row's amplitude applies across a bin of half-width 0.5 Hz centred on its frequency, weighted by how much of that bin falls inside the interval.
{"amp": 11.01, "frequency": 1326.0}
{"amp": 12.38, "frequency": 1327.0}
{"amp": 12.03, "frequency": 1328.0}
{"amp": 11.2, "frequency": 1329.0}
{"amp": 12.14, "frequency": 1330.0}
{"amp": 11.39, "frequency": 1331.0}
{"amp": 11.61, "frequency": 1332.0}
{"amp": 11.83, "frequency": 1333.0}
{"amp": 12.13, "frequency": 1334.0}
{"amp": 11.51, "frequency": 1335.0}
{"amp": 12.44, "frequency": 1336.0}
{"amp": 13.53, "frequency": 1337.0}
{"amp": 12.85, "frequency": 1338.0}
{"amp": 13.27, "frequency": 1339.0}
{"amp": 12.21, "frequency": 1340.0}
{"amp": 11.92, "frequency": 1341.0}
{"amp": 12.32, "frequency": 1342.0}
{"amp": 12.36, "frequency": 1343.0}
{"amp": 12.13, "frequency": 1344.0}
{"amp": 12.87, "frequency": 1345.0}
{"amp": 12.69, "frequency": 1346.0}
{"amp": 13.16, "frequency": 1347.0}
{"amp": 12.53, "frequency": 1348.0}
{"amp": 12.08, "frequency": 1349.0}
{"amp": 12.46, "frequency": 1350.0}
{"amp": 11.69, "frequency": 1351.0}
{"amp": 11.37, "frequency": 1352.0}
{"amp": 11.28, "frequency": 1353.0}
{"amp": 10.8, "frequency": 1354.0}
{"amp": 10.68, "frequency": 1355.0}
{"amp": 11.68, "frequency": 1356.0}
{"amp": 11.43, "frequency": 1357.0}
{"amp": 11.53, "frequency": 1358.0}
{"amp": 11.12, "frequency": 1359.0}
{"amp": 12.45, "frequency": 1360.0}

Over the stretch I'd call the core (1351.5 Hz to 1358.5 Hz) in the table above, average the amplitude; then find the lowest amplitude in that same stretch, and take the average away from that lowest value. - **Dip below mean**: -0.57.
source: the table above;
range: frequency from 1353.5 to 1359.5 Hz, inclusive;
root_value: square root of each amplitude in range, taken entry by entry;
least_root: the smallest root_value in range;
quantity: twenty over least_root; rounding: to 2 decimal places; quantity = 6.12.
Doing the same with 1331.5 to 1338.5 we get 5.90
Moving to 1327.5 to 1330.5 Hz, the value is 5.98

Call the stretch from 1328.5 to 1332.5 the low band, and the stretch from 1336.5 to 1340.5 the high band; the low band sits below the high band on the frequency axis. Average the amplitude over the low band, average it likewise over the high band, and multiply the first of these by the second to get 150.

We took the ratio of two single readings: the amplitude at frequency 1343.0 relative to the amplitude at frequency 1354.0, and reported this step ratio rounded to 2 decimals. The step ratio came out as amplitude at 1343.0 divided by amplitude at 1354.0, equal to 1.14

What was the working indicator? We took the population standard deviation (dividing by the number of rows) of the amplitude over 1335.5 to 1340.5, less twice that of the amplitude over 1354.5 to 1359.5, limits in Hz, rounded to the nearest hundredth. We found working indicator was -0.22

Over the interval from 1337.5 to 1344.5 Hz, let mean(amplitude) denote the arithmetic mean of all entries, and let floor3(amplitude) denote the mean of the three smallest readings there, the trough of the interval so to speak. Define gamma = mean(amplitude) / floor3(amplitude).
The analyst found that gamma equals 1.03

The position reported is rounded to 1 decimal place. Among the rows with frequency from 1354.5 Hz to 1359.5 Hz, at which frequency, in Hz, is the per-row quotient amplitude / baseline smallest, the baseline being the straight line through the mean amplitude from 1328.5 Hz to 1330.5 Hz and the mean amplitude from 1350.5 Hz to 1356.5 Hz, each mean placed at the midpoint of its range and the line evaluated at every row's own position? 1355.0 Hz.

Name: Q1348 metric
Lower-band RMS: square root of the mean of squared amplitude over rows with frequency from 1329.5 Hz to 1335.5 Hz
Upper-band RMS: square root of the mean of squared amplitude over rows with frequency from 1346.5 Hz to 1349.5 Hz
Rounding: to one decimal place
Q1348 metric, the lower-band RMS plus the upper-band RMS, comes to 24.4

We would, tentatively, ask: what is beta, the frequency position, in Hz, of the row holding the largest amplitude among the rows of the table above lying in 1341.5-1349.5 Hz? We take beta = 1347.0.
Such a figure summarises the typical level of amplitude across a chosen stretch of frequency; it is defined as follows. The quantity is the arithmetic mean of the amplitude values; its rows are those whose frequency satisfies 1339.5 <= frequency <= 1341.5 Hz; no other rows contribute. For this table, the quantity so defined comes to 12.1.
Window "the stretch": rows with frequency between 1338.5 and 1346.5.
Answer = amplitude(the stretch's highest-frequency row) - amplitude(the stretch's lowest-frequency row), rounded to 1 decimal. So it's -0.6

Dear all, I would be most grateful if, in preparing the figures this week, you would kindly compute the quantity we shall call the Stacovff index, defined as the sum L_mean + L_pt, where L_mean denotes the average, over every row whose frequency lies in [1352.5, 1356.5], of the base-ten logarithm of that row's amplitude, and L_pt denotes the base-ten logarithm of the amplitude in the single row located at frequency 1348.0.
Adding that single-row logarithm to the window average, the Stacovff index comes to 2.14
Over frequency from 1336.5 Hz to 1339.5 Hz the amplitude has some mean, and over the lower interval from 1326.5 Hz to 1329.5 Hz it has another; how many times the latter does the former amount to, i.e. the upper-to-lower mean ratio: 1.11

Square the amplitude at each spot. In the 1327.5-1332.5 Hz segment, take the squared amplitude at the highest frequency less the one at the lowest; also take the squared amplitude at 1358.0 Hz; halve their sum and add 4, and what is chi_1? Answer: 66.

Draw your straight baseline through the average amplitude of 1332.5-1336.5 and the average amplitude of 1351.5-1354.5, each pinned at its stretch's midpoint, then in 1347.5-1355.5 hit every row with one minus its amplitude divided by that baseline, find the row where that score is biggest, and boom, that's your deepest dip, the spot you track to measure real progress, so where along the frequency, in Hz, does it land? 1355.0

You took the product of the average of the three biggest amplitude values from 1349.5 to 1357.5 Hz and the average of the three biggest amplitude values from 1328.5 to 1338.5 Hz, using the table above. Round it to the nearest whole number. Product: 155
